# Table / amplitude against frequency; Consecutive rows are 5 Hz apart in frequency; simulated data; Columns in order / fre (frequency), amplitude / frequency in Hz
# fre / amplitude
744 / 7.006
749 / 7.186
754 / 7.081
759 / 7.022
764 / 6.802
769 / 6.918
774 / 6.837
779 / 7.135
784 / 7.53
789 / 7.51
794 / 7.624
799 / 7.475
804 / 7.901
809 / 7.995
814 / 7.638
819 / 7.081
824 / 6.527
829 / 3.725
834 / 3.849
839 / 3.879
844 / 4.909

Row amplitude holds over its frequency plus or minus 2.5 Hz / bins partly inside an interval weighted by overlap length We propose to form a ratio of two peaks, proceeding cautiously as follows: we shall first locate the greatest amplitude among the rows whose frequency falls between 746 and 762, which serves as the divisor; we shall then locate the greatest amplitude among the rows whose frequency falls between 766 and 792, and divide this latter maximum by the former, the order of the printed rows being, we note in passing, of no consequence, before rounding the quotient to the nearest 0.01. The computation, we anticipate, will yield 1.05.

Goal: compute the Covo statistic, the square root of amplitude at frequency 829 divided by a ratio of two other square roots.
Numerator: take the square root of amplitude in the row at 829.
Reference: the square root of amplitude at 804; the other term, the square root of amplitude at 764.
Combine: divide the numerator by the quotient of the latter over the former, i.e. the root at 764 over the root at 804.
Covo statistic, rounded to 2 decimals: 2.08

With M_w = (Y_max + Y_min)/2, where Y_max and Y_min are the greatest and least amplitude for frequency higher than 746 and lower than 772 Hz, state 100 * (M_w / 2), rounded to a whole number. 350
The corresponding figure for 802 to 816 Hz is 391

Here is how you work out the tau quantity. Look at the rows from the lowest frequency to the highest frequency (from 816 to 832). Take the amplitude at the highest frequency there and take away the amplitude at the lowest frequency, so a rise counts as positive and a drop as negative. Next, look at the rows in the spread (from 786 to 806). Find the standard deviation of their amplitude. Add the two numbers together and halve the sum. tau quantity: -1.6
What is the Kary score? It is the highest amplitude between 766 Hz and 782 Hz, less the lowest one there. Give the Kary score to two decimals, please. 0.30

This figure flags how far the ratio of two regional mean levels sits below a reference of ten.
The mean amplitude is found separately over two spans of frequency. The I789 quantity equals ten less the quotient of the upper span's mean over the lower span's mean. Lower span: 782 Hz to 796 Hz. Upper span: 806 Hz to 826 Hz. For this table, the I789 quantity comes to 9.03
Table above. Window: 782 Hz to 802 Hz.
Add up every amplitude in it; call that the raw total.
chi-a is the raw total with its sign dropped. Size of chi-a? 30.1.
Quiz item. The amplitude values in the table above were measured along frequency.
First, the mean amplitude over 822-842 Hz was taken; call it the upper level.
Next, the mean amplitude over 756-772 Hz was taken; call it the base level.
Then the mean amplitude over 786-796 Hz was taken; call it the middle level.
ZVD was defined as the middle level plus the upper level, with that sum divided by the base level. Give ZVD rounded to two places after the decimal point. 1.74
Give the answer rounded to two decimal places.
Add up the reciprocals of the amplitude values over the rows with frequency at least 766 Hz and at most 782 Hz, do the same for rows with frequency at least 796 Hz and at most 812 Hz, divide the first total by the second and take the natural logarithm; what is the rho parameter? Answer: 0.11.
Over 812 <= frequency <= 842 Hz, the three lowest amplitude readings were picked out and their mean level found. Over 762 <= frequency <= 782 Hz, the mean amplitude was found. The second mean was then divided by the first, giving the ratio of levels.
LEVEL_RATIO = 1.8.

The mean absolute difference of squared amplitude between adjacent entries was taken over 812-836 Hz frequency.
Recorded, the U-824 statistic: 11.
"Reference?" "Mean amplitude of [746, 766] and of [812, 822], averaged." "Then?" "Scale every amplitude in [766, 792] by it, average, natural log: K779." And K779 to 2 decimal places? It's 0.00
